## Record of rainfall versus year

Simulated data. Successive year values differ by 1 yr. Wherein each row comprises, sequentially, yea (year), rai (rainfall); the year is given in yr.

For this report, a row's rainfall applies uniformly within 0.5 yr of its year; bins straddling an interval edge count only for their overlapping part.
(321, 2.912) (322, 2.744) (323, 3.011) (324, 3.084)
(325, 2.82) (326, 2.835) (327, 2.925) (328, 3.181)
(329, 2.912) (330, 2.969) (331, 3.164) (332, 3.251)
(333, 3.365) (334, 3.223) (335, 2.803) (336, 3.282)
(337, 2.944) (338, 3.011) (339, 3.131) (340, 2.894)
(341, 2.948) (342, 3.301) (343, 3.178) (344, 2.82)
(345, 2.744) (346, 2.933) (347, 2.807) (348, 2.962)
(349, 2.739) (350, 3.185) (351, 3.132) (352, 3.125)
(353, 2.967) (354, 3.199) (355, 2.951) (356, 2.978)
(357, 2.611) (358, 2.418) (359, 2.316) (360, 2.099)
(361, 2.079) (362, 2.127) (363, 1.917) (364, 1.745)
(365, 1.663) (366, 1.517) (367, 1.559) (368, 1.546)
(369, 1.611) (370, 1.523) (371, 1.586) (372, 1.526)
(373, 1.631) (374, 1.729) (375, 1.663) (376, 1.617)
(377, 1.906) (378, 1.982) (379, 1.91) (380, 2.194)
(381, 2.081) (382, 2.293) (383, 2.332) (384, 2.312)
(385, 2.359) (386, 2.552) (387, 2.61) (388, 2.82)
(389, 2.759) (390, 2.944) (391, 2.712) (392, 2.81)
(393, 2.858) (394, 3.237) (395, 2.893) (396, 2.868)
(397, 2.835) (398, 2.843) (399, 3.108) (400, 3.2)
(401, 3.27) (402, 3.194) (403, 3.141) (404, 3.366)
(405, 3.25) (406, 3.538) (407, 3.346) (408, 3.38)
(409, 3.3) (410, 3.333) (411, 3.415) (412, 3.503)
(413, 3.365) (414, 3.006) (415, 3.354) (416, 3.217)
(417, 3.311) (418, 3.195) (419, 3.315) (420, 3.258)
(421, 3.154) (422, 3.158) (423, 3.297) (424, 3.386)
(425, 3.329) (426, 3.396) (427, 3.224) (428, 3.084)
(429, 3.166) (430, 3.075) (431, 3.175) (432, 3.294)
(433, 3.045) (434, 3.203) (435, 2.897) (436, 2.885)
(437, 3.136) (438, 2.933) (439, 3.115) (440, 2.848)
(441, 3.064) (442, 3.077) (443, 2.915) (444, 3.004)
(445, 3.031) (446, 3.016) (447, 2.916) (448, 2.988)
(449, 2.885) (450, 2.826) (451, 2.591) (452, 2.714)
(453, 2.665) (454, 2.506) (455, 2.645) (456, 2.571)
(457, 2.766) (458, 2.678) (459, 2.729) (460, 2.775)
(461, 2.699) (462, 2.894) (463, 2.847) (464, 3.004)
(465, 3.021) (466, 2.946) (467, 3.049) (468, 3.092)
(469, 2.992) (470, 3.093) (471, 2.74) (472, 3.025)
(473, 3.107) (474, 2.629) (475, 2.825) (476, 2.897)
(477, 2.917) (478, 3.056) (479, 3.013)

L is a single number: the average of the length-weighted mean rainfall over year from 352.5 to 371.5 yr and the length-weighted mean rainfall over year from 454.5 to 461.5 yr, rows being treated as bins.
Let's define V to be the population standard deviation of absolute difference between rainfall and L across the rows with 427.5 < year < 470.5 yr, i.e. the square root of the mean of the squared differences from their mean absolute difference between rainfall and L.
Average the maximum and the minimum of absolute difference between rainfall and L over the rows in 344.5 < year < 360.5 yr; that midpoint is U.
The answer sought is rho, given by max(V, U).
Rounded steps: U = 0.40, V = 0.18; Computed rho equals 0.40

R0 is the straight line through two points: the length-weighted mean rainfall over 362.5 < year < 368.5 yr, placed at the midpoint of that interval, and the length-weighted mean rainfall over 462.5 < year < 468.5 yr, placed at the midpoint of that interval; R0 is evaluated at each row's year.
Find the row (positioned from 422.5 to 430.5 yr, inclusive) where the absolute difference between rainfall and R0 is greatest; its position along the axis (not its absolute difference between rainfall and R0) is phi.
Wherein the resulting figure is 424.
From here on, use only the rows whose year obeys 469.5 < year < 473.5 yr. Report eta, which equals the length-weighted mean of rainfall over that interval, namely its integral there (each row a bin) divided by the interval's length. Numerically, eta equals 2.99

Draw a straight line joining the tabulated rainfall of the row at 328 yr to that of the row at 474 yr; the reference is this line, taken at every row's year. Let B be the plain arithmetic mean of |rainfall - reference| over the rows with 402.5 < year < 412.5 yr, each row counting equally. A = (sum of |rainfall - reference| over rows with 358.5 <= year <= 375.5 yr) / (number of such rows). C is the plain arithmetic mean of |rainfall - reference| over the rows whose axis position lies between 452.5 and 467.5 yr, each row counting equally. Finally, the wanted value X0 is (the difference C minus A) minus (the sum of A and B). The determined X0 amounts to -2.9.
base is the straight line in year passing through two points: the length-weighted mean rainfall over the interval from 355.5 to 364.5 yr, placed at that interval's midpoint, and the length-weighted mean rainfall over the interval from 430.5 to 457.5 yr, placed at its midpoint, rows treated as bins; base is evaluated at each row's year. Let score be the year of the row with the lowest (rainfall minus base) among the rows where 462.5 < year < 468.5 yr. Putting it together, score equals 463 yr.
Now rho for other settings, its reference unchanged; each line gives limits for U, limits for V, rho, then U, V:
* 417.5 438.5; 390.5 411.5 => 0.73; 0.73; 0.24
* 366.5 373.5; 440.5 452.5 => 0.83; 0.83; 0.14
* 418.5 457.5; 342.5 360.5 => 0.54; 0.54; 0.23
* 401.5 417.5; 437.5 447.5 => 0.86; 0.86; 0.08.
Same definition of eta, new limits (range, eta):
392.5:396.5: 2.96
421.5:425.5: 3.29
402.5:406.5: 3.32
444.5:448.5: 2.99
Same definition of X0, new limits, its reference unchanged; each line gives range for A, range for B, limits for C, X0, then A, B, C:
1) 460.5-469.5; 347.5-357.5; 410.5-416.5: -0.3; 0.3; 0.16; 0.45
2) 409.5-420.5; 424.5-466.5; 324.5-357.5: -0.9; 0.4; 0.23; 0.18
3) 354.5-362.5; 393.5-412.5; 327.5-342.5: -1.4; 0.6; 0.34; 0.15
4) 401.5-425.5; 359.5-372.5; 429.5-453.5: -2.0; 0.4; 1.31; 0.23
